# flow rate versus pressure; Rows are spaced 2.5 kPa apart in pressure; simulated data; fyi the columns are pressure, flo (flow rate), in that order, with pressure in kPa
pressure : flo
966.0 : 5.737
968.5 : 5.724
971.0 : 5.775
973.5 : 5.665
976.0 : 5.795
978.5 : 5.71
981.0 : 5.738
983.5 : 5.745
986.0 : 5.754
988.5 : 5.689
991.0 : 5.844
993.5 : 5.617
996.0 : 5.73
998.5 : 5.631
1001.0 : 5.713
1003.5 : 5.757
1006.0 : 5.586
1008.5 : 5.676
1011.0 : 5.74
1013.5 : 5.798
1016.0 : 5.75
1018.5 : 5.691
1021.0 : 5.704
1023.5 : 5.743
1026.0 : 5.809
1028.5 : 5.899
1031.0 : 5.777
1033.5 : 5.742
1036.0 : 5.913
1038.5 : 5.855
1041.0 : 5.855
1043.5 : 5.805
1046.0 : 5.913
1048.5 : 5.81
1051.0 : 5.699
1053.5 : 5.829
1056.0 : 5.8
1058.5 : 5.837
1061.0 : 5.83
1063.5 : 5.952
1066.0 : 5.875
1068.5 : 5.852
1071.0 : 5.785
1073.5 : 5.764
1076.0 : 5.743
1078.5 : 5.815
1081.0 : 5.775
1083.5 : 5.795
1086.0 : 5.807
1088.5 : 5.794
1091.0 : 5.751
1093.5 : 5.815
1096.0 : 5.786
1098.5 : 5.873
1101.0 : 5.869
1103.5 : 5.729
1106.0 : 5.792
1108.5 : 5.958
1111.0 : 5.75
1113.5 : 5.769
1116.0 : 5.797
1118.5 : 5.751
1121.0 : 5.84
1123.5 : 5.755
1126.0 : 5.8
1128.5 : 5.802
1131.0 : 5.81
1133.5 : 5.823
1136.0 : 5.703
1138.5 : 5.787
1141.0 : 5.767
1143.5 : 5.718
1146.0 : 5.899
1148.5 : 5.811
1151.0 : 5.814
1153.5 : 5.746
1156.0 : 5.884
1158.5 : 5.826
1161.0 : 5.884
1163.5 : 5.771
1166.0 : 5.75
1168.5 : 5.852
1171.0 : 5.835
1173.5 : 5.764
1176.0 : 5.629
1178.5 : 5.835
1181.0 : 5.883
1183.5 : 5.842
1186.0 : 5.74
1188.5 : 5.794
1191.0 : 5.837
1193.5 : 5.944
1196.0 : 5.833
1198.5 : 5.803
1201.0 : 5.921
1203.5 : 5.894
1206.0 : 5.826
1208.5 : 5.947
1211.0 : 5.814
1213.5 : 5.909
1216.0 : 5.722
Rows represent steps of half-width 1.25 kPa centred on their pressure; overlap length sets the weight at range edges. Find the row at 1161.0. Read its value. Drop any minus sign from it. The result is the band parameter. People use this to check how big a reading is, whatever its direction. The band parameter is 5.88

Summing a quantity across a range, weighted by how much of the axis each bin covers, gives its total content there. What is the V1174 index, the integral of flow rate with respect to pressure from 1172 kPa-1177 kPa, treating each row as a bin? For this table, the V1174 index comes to 28.5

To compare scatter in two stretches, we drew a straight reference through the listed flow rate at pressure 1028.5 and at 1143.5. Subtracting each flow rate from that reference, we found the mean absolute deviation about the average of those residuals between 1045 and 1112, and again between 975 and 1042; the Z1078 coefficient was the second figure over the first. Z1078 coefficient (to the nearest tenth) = 1.6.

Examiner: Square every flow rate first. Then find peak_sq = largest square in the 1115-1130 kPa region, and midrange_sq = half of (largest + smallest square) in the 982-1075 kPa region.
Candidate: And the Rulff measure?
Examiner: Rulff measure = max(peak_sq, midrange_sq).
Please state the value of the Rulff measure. 34.1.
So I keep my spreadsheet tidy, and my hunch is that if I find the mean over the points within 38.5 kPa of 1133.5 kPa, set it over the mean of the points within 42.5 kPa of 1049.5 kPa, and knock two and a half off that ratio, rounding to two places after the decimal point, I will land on -1.50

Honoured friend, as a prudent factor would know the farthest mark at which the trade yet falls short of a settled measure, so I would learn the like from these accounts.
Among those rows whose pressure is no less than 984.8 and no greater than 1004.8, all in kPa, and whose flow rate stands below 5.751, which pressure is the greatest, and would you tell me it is 1001.0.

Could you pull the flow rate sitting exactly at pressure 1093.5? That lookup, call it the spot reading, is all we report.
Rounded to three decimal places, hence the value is 5.815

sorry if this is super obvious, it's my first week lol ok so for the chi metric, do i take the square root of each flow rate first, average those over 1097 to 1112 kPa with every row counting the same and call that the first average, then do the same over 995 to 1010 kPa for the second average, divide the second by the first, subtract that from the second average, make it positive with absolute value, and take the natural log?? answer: 0.334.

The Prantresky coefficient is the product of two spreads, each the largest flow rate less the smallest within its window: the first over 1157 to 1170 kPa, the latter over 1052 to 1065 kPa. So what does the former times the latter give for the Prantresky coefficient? 0.020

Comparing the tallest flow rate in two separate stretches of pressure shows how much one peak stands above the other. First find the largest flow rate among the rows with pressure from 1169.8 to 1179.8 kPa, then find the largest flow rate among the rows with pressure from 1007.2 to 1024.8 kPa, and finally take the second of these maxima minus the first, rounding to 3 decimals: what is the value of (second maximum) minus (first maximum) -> -0.037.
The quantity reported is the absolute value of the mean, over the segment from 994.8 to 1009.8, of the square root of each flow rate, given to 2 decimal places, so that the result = 2.38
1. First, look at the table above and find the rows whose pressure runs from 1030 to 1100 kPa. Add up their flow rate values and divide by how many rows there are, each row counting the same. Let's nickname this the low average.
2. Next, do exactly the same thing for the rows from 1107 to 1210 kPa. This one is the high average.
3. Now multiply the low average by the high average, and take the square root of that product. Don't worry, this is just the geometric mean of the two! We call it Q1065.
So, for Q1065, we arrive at 5.82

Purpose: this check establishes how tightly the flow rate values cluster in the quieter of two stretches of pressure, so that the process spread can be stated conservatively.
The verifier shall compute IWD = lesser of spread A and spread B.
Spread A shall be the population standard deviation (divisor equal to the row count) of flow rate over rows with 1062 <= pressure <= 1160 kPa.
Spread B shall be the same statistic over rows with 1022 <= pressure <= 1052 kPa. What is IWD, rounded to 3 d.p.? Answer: 0.057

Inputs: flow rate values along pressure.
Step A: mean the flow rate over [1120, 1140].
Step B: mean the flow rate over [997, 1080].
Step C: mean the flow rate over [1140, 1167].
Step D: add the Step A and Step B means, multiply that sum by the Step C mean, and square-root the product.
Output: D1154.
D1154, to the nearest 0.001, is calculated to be 8.199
